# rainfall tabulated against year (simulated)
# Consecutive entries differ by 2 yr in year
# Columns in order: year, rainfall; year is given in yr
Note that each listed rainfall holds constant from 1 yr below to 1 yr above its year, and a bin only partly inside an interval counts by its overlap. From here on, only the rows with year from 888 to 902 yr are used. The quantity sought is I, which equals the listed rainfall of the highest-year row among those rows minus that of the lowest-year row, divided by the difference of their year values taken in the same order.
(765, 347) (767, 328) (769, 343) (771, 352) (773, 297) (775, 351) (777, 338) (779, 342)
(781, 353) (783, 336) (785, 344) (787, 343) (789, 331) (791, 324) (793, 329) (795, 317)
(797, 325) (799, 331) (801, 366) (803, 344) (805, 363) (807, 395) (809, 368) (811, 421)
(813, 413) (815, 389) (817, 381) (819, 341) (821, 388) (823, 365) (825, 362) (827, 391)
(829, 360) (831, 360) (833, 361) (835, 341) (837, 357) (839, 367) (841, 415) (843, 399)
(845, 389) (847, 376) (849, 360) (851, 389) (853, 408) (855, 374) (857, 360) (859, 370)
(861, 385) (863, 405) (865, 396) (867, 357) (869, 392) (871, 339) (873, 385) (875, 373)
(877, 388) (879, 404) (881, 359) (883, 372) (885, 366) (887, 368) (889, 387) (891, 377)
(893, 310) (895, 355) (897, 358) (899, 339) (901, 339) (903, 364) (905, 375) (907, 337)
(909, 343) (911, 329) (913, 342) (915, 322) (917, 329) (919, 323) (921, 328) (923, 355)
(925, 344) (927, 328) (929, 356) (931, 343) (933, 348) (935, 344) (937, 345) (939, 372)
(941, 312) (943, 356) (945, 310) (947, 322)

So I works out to -4.0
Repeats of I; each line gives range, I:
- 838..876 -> 0.2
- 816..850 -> -0.7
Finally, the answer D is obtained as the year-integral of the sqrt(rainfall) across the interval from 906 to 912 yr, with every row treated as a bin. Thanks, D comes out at 110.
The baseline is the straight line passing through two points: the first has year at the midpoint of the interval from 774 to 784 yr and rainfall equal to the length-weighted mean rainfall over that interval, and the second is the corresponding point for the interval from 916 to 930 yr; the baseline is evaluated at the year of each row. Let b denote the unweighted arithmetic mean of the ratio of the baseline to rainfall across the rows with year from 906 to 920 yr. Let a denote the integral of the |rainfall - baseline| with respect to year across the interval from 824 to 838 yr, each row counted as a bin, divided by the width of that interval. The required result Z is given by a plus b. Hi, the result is 21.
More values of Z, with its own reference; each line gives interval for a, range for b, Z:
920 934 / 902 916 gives 12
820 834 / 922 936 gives 29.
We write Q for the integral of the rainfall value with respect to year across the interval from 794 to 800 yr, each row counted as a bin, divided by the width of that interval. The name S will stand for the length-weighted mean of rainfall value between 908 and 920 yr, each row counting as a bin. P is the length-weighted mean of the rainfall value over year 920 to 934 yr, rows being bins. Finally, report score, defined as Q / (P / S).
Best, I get 313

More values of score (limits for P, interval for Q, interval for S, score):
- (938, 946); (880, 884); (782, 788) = 369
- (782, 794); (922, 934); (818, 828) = 382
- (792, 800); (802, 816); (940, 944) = 395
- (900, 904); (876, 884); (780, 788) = 373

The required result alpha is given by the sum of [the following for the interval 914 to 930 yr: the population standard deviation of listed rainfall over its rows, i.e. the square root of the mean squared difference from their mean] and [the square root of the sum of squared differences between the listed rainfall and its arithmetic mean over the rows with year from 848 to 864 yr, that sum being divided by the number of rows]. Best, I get 31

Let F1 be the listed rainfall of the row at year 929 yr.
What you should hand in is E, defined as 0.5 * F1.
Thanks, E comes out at 178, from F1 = 356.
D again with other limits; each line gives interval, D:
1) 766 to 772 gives 111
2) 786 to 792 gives 109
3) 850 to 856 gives 119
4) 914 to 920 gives 108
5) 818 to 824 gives 115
